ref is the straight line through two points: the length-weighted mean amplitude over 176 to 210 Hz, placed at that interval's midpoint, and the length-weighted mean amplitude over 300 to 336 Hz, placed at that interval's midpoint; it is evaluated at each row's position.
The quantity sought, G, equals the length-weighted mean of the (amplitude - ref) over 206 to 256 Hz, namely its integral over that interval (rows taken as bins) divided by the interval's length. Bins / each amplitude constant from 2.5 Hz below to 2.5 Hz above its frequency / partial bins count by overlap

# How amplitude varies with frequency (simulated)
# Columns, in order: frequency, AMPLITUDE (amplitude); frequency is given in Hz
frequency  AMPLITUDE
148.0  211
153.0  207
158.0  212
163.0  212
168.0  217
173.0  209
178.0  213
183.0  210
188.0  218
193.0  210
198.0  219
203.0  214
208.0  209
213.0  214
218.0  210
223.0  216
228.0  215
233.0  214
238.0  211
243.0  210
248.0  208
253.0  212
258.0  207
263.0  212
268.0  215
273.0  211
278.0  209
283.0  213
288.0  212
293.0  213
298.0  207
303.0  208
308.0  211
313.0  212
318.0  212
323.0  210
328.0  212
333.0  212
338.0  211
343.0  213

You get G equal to -0.74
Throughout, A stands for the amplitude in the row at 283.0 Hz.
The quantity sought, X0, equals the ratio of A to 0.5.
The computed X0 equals 426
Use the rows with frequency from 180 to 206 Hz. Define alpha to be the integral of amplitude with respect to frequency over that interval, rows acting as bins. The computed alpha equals 5566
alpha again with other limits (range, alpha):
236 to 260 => 5031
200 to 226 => 5532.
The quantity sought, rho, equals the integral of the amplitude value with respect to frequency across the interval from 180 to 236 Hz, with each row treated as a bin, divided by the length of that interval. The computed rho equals 214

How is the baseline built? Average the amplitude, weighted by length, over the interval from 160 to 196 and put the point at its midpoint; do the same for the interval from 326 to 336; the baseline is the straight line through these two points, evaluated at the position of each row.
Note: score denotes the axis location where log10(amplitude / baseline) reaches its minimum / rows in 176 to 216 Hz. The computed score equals 208.0 Hz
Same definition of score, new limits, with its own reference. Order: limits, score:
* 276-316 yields 298.0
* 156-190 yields 173.0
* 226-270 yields 258.0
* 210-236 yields 218.0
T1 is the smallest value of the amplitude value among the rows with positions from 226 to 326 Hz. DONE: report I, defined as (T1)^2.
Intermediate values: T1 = 207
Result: 42849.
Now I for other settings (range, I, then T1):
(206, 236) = 43681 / 209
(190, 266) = 42849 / 207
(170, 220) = 43681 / 209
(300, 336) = 43264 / 208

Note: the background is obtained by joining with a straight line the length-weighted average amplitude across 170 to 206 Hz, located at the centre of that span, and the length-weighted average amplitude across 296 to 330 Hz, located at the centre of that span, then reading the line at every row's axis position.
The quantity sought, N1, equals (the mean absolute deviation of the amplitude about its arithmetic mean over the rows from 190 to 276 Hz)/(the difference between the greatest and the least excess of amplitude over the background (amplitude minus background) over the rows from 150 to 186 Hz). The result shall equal 0.25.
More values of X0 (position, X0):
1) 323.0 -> 420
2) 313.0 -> 424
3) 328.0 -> 424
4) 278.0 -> 418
